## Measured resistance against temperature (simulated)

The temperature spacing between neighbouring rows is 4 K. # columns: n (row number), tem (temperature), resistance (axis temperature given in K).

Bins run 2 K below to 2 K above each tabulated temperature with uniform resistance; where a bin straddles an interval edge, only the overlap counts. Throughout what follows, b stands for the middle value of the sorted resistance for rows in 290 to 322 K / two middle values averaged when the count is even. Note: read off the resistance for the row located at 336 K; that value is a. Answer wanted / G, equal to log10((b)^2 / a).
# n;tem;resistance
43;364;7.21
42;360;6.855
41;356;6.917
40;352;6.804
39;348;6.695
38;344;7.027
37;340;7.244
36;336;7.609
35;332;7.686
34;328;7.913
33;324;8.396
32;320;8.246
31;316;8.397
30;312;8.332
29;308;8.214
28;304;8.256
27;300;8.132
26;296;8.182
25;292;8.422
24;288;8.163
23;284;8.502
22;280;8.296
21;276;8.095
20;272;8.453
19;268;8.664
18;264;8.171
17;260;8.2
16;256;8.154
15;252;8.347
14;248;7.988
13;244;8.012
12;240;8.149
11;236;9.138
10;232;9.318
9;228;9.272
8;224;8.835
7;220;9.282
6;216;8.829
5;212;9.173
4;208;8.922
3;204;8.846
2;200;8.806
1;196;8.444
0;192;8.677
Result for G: 0.95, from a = 7.609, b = 8.25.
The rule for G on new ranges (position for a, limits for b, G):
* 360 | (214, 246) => 1.07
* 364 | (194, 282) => 1.01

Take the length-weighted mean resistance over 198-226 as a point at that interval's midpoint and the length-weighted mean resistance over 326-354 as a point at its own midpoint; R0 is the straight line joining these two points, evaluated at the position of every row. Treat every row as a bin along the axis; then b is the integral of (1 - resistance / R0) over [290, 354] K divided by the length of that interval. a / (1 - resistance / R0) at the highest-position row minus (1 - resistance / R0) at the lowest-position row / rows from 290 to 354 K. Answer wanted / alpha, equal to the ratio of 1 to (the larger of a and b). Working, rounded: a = 0.11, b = -0.04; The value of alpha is 9.1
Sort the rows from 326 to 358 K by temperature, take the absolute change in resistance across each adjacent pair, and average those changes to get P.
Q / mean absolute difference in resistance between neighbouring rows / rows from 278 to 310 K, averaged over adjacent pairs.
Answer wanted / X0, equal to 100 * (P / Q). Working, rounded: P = 0.21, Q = 0.18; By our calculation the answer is 114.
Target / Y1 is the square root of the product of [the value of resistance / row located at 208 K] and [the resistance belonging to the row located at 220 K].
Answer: 9.10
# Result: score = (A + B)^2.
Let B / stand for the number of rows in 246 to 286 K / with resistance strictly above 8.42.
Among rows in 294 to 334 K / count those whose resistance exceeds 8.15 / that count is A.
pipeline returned 100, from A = 7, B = 3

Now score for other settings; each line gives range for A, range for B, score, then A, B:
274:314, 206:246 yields 256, 8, 8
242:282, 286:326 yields 64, 7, 1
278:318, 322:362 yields 81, 9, 0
